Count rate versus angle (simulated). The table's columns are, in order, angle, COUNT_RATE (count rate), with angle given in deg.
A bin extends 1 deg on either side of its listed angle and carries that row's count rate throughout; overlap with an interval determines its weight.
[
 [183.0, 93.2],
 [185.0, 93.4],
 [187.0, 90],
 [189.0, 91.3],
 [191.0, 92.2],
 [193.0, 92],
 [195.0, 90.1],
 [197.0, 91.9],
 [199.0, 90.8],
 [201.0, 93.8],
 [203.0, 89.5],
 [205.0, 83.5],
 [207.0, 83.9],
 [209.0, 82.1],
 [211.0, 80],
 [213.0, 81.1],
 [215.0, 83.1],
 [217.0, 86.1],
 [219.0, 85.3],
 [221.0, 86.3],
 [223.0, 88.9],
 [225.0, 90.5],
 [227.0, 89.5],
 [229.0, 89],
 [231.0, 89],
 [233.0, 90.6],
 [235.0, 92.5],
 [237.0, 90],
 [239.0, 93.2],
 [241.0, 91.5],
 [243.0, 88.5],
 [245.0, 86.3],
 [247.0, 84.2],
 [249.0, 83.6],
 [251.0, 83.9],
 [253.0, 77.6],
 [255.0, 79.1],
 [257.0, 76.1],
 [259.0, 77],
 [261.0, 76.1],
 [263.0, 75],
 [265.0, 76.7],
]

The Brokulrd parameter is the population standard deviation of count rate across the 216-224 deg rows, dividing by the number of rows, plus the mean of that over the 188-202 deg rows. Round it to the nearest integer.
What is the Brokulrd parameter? 93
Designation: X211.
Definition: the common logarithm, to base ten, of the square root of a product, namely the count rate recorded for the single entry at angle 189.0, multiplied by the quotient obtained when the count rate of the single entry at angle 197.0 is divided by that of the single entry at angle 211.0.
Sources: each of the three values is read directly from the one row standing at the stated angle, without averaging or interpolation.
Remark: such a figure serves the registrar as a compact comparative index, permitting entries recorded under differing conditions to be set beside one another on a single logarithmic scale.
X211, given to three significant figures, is 1.01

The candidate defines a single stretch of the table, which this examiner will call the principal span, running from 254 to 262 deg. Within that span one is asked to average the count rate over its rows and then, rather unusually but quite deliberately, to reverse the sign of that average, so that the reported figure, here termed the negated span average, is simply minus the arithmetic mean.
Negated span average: -77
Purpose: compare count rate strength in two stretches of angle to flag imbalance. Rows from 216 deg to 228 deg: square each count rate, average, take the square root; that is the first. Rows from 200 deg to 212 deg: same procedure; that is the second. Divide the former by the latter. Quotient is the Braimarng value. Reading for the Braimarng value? 1.03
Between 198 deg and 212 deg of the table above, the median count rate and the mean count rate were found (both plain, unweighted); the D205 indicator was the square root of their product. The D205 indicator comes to 85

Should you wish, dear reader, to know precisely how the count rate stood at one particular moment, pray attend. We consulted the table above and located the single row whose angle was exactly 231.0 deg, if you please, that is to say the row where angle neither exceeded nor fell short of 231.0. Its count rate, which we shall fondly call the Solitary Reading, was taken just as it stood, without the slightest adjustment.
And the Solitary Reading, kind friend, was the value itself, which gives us 89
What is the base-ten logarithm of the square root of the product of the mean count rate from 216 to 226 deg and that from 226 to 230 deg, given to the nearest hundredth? 1.95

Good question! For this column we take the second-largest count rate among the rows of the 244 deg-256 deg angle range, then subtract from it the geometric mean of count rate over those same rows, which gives 1.8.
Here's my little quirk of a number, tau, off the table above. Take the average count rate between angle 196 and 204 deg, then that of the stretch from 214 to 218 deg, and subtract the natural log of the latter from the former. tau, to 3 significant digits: 87.1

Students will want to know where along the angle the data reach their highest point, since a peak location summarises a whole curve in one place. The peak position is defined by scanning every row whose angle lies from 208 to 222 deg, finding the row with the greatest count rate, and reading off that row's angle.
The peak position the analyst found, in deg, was 221.0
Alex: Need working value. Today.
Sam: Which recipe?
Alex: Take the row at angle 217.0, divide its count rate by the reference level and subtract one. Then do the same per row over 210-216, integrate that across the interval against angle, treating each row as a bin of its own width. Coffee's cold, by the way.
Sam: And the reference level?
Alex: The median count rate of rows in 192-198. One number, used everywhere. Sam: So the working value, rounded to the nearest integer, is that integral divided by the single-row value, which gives 11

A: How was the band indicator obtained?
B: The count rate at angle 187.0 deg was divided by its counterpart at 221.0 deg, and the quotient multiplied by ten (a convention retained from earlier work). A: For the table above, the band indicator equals 10.4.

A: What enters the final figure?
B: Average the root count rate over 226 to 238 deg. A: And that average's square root 3.08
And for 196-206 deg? 3.08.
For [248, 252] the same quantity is 3.03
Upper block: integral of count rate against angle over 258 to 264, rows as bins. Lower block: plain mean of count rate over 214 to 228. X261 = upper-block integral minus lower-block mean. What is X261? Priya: 369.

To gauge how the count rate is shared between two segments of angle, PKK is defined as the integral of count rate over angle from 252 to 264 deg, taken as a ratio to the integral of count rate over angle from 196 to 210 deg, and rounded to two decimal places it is 0.75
